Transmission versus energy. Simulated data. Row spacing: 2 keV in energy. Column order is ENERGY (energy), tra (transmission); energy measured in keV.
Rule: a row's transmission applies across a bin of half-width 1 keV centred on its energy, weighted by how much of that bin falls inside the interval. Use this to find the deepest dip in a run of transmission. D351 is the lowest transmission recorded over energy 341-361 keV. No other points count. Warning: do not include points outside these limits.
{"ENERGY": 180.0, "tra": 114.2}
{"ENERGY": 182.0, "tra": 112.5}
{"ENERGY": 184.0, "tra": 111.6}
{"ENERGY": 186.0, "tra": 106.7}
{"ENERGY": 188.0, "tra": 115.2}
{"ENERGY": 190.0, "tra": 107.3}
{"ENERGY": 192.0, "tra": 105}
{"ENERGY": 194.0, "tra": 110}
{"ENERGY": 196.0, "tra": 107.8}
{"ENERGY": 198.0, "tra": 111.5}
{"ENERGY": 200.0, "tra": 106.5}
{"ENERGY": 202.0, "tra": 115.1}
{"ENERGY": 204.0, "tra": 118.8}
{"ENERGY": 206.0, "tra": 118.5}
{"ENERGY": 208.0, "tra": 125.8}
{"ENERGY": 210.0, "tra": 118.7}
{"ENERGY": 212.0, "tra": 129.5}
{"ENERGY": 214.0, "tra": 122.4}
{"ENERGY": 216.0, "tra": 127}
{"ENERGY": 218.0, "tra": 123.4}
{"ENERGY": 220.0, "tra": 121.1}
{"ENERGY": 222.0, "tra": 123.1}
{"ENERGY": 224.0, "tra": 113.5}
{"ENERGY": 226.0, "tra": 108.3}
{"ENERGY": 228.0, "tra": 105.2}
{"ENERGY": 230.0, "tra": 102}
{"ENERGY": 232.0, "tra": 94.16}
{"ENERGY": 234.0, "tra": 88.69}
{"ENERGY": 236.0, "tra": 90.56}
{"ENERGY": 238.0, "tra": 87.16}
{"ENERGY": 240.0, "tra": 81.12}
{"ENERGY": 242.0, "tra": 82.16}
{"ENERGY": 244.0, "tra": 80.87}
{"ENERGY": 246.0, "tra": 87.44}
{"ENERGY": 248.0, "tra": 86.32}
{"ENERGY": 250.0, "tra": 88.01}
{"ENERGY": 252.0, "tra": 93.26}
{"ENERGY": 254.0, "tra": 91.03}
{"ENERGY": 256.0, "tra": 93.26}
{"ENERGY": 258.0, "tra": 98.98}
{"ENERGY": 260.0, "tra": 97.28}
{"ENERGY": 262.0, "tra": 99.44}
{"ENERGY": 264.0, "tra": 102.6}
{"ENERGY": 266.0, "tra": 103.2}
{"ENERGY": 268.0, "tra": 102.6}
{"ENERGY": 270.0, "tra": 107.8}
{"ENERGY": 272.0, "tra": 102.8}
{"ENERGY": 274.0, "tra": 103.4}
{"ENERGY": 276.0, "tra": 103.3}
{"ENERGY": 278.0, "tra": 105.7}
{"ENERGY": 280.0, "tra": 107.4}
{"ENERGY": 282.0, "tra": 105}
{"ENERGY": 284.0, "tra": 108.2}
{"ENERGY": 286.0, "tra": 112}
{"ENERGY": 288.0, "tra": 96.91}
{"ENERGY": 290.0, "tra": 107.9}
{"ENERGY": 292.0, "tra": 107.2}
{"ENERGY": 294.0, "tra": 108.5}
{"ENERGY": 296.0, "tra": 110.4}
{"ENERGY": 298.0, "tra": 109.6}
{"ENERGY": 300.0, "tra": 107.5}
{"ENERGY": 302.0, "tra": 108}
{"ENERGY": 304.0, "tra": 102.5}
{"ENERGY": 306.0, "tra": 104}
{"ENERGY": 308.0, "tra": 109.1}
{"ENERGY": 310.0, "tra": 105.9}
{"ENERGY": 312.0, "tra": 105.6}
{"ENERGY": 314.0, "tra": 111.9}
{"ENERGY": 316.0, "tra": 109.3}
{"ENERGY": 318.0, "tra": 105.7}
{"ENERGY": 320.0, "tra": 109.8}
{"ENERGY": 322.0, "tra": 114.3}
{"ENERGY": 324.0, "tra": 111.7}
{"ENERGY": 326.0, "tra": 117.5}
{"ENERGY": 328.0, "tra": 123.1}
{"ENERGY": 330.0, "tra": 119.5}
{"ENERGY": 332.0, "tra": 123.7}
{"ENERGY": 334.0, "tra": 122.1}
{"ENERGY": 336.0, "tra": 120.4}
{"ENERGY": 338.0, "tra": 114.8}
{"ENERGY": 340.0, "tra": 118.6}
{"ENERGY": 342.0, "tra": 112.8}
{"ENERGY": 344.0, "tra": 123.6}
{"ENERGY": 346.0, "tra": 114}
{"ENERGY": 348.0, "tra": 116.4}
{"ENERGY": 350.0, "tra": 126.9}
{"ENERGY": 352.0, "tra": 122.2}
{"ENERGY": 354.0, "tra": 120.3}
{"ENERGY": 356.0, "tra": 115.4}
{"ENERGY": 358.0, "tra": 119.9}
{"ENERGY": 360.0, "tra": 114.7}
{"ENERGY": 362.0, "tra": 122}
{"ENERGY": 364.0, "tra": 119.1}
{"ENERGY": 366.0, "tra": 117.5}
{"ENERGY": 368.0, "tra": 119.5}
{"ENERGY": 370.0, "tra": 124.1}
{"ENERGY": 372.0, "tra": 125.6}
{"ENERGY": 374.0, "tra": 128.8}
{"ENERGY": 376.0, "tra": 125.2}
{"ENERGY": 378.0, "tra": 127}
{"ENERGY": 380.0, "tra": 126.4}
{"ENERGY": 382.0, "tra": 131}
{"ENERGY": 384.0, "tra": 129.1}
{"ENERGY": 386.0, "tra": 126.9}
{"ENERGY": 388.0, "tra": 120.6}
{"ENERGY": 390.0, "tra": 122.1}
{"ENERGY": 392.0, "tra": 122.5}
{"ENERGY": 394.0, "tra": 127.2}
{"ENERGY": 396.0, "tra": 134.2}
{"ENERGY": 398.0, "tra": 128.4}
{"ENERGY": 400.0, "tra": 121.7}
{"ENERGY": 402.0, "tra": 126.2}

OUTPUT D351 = 112.8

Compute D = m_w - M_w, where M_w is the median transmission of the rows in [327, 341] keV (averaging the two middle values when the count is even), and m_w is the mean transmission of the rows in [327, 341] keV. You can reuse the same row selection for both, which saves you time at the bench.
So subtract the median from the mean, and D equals -0.1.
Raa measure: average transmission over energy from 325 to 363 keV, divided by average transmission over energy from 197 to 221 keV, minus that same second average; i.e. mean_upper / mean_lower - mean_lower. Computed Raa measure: -119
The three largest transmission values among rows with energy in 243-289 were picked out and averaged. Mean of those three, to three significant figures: 109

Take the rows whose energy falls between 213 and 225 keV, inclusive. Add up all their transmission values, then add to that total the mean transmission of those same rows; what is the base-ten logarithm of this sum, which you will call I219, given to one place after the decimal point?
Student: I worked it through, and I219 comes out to 2.9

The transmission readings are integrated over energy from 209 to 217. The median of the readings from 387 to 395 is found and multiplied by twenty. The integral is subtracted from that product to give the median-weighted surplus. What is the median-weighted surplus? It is 1451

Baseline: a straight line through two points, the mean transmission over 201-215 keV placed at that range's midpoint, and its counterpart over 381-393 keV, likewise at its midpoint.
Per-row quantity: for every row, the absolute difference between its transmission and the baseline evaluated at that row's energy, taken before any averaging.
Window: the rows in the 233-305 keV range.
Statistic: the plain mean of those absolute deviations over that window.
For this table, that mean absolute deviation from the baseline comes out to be 24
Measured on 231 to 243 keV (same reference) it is 35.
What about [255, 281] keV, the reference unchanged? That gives 20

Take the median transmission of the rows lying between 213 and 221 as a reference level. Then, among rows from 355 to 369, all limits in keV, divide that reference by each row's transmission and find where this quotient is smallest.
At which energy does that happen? 362.0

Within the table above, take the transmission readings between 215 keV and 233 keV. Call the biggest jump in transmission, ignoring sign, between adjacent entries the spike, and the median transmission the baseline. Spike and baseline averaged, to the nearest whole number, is 62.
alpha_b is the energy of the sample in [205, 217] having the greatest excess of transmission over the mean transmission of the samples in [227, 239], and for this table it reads 212.0 keV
